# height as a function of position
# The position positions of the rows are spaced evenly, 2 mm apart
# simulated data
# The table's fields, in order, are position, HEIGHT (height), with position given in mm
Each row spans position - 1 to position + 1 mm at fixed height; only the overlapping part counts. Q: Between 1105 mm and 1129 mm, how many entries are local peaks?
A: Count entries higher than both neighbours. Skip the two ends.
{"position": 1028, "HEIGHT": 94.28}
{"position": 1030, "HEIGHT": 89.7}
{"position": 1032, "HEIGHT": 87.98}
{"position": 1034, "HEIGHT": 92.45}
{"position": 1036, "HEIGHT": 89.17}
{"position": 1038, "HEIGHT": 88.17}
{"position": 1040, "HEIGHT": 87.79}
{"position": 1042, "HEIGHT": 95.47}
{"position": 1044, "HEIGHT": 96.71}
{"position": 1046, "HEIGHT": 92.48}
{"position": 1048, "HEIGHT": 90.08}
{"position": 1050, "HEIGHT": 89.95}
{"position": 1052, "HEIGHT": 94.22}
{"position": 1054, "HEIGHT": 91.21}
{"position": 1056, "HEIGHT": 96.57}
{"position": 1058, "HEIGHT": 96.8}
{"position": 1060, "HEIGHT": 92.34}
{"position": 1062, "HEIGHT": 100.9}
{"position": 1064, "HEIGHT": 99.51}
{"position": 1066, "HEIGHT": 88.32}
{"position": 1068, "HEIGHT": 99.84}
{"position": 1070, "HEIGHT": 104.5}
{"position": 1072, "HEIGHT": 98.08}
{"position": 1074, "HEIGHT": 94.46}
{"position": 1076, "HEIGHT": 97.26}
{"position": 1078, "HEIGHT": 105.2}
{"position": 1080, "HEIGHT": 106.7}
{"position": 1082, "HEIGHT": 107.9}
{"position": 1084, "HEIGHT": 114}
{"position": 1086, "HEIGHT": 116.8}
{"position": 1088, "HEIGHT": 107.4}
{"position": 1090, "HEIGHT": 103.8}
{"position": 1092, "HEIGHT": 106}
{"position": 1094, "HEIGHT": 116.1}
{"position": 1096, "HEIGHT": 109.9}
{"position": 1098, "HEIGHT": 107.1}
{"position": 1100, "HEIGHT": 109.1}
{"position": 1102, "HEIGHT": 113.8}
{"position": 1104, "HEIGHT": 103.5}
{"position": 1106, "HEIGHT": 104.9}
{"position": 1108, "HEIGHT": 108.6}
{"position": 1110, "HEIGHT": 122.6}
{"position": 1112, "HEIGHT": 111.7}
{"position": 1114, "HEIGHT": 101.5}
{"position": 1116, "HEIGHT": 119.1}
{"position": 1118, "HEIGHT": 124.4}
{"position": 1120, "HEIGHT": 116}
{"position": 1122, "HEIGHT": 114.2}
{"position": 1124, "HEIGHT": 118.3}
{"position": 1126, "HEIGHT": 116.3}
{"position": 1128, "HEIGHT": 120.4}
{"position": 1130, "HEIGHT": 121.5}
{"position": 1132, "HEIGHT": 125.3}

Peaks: 3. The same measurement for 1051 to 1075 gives 3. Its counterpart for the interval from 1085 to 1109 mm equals 2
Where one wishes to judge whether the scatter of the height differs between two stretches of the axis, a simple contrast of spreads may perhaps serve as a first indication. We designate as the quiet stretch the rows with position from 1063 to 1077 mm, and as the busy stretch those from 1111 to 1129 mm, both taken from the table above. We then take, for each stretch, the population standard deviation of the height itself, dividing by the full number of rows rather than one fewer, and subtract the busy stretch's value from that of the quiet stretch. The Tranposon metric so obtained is -1.4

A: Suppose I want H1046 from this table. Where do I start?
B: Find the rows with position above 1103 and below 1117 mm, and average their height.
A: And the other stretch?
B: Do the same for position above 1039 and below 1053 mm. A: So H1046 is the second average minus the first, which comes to -18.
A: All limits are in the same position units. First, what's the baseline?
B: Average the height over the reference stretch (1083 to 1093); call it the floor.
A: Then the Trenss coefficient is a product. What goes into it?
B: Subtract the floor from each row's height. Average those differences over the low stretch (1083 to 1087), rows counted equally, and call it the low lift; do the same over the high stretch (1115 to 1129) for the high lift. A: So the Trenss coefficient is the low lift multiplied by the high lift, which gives 51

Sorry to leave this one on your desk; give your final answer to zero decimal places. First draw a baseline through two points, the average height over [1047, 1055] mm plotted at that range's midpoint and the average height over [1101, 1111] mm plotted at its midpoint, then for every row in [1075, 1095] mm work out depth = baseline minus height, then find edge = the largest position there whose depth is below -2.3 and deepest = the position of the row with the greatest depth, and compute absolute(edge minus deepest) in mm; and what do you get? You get 18 mm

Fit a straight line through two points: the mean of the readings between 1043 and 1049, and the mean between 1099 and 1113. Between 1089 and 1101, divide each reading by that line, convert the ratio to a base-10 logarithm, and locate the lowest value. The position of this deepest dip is 1090 mm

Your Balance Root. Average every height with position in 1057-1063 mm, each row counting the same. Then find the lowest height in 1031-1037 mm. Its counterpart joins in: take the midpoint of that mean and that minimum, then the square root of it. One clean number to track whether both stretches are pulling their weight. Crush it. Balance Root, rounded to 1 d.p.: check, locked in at 9.6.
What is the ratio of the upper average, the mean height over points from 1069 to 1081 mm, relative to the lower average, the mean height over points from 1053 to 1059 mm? 1.07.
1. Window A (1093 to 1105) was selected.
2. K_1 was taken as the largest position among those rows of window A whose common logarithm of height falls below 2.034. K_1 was 1104 mm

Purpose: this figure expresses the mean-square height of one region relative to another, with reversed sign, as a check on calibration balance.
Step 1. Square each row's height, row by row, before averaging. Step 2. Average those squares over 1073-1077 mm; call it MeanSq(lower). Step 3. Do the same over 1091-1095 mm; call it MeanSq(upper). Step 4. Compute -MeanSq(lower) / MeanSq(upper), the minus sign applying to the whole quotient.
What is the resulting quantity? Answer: -0.74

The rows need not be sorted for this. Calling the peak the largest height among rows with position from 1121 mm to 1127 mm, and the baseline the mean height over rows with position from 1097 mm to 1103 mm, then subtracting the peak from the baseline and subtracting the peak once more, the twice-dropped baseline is -127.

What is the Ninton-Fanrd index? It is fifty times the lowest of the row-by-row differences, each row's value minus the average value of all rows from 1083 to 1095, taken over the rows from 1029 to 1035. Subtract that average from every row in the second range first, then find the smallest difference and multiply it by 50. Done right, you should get -1135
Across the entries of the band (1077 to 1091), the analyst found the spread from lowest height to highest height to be 13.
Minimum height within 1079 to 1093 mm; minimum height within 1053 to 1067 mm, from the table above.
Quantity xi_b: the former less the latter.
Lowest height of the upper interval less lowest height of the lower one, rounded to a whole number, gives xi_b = 15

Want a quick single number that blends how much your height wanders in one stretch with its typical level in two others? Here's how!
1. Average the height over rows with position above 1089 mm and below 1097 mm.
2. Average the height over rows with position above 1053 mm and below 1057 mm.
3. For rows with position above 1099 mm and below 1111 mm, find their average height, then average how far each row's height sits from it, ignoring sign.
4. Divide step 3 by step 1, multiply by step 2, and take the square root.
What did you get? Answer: 2.11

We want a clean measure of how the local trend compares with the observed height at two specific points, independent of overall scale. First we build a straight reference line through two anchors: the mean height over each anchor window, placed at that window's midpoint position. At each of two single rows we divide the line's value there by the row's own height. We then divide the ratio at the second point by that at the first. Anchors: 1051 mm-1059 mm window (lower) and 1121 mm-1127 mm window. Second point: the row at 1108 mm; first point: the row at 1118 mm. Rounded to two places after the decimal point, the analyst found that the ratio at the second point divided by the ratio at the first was 1.11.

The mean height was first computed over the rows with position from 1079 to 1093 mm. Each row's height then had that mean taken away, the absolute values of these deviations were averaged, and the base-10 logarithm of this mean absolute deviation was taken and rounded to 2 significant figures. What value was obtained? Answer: 0.57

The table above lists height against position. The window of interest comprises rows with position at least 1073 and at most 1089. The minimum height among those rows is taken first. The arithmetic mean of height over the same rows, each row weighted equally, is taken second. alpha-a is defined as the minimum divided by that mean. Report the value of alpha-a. 0.889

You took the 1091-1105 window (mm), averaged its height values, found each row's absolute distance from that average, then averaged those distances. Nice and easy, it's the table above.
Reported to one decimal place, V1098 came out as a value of 3.4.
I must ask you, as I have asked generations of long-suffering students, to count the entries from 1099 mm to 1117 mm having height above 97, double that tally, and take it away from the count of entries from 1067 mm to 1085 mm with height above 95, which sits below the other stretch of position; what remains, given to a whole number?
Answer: -10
